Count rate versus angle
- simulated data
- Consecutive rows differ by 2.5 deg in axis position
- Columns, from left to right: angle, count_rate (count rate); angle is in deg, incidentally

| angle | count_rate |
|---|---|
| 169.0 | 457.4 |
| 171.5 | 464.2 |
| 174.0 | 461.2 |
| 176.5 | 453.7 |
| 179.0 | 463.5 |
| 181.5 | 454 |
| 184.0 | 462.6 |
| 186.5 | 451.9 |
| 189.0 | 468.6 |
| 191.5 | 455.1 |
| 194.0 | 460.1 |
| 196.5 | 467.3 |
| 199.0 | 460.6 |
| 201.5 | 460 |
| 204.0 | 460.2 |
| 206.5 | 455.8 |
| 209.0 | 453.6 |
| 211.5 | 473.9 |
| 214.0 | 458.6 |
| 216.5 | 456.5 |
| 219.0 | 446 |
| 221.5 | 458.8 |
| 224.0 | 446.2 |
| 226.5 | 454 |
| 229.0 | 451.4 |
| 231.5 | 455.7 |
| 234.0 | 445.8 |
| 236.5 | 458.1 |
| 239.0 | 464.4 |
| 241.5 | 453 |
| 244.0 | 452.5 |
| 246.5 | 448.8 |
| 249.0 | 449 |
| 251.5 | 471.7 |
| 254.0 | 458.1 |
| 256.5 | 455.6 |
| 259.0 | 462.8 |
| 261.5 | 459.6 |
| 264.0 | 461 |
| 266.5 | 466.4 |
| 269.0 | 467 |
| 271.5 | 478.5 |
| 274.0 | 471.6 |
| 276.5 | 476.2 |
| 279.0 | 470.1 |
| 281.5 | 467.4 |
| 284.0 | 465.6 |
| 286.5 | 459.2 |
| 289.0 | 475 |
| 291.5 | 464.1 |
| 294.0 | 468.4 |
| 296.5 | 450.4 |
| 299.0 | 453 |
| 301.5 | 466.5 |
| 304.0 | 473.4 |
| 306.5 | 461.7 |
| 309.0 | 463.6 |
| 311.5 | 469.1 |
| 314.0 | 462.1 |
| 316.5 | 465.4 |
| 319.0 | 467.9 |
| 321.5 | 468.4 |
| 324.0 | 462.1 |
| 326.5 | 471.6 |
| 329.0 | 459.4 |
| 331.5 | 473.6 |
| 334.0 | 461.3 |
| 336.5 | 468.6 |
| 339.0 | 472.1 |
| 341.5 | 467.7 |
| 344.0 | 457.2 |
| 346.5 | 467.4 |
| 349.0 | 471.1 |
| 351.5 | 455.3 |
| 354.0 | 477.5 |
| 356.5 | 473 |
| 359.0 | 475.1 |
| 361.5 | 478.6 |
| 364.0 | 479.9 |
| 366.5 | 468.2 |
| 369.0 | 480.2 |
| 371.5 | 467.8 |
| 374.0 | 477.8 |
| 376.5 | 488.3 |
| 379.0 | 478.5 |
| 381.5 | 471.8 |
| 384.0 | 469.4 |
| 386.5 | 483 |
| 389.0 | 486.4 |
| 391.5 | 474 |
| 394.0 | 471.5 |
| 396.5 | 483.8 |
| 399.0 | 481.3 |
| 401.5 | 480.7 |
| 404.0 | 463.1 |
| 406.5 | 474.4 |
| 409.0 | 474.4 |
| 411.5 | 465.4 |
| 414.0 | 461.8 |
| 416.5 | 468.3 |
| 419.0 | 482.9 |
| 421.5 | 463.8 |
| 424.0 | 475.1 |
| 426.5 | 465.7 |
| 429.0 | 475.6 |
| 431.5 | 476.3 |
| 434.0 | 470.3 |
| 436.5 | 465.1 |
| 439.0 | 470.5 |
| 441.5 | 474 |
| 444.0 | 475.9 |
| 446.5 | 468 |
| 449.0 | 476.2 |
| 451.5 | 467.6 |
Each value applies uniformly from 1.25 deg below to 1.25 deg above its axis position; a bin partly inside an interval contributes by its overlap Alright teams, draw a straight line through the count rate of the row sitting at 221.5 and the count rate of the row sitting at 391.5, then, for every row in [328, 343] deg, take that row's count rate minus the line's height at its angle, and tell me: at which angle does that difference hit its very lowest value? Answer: 329.0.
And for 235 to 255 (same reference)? 249.0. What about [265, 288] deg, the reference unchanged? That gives 286.5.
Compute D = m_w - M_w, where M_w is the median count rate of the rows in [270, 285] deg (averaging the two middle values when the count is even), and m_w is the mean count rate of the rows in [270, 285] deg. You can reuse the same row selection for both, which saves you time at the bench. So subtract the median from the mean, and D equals 0.7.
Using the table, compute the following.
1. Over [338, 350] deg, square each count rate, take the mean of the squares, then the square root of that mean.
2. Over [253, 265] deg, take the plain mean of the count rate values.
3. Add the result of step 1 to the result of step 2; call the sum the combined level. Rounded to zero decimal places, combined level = 927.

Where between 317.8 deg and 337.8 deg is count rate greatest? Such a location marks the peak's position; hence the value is 331.5 deg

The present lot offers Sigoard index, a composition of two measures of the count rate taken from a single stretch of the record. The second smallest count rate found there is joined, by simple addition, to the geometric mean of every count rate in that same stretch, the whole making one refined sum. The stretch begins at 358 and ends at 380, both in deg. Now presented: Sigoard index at 945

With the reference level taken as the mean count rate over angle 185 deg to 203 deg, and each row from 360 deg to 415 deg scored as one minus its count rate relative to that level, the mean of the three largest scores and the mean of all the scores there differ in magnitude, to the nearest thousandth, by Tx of 0.026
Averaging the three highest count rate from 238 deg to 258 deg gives 465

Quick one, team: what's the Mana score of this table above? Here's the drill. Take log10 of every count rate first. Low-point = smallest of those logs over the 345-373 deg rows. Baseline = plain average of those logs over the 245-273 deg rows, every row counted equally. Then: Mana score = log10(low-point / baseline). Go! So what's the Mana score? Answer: -0.0010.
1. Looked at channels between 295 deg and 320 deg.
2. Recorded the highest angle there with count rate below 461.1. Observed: 299.0 deg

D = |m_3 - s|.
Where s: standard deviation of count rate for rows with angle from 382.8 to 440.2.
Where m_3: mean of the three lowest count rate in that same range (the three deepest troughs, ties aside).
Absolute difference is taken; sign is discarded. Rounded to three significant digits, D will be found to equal 456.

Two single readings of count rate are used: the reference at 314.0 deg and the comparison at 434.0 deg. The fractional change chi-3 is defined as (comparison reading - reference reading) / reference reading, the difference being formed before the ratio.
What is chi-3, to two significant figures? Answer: 0.018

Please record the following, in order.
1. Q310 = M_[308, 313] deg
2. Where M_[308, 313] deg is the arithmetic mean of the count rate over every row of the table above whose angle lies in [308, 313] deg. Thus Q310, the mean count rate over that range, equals 466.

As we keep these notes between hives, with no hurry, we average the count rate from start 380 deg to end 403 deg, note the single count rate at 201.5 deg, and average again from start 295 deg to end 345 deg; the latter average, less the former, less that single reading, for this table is -473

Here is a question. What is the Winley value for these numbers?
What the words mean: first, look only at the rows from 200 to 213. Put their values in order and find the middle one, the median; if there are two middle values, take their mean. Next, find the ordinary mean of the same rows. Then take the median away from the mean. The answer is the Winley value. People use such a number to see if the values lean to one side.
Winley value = 0.7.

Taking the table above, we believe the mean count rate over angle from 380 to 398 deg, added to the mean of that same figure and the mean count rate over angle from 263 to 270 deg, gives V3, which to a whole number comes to 948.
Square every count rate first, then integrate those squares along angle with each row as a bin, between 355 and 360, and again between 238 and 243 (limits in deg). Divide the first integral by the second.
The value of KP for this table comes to 1.07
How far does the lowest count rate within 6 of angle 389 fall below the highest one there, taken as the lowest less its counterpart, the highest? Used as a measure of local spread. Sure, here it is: -17.0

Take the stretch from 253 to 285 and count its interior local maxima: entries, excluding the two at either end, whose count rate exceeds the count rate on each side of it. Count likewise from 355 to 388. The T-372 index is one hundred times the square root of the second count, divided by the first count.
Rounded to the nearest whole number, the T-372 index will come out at 58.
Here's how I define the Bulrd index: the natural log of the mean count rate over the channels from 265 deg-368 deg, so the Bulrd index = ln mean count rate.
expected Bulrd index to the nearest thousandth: 6.148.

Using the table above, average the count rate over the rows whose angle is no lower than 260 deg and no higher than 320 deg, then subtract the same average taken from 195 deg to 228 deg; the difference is 8.2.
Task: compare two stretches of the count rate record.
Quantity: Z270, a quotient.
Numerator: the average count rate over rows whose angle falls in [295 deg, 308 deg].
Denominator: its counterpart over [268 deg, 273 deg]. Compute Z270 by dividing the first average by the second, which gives 0.98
